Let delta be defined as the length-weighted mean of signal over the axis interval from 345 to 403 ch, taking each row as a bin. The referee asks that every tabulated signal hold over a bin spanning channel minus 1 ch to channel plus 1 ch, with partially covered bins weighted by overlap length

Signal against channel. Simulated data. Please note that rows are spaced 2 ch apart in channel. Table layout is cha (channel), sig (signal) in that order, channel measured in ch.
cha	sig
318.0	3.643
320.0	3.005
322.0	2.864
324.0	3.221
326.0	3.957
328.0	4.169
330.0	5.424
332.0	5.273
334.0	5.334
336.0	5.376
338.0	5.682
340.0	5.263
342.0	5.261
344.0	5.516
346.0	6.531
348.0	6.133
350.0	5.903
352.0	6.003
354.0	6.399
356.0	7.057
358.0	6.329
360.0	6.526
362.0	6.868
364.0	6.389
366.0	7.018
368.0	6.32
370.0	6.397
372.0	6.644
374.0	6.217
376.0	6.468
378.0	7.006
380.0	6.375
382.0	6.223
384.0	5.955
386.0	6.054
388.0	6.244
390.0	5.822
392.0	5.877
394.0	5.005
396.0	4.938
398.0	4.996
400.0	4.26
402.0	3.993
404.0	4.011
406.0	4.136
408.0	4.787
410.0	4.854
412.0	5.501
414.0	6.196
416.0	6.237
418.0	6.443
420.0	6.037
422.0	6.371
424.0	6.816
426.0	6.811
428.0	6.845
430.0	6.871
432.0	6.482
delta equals 6.07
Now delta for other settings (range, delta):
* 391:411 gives 4.69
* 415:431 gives 6.55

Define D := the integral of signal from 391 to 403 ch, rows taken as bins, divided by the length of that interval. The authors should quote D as 4.8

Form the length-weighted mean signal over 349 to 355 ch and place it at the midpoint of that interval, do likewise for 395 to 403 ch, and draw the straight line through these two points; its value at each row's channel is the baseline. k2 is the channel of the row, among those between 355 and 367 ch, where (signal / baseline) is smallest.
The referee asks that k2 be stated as 358.0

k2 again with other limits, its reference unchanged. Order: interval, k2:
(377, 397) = 394.0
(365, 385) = 368.0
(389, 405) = 402.0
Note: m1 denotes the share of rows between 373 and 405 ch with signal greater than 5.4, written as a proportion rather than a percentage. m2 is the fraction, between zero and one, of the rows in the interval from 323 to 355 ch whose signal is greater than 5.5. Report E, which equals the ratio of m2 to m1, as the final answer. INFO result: 0.70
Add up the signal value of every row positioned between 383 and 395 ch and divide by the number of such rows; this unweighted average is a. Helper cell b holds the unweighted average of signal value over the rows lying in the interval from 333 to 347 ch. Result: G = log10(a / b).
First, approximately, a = 5.8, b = 5.6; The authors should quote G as 0.02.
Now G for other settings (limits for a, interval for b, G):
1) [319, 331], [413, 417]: -0.22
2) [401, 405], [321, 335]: -0.03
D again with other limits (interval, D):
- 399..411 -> 4.3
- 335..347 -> 5.6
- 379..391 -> 6.1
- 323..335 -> 4.6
